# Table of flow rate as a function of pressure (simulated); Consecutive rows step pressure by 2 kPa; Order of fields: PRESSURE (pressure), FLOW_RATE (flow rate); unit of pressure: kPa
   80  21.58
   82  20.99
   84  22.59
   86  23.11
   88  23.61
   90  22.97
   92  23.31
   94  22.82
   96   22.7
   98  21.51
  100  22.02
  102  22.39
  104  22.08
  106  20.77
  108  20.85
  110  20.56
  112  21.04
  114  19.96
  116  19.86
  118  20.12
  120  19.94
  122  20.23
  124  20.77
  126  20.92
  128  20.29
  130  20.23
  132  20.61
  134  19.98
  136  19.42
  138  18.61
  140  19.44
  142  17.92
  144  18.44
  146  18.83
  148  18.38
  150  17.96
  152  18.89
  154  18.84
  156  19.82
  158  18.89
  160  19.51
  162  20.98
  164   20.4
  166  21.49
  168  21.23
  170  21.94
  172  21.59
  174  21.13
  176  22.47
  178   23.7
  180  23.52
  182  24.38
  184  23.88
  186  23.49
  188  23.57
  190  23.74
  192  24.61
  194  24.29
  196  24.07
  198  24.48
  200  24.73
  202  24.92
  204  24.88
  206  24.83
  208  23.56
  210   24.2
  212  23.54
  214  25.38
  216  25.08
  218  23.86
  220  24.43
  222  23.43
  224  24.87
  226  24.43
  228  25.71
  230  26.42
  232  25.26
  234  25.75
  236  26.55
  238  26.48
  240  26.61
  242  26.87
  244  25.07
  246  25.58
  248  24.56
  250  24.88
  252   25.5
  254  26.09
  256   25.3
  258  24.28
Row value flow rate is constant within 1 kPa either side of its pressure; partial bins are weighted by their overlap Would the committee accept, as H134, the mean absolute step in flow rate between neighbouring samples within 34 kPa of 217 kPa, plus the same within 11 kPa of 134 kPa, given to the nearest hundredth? 1.24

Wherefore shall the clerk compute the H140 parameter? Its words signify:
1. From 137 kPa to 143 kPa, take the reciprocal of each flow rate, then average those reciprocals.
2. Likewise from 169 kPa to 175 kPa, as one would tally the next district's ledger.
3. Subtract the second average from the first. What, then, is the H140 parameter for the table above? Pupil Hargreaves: 0.007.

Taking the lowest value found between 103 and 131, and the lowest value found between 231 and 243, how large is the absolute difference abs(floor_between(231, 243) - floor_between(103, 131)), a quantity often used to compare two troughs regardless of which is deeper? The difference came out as 5.4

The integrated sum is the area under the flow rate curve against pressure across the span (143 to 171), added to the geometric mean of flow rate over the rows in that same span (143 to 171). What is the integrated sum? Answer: 571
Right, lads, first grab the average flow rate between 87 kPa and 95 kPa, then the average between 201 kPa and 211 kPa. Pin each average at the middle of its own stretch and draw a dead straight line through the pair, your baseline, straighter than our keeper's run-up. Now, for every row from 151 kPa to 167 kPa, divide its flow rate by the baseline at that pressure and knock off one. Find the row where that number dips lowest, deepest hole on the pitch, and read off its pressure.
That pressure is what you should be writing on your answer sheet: 154 kPa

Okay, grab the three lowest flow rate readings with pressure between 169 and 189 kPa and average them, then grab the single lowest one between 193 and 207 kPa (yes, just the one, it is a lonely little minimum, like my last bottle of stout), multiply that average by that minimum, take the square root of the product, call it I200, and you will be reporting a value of 22.8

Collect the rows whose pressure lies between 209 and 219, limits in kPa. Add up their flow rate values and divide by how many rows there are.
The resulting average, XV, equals 24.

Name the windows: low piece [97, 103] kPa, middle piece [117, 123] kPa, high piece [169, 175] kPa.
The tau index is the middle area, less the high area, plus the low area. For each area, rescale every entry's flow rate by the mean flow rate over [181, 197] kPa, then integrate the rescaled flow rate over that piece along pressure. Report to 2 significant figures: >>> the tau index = 5.1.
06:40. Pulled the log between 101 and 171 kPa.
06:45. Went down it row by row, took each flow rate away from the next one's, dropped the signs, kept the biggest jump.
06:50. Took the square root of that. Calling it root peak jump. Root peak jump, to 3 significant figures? 1.23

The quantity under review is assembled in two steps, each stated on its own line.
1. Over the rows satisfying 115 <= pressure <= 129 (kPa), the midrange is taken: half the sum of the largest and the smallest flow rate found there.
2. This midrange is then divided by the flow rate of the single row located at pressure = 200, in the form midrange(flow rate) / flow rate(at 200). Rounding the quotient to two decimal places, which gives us 0.82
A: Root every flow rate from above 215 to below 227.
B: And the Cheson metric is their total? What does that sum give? 29.6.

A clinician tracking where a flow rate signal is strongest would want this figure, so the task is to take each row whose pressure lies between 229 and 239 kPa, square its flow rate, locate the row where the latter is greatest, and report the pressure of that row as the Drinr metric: 236 kPa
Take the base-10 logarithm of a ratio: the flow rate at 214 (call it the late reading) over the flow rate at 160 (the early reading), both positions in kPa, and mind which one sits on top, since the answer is 0.11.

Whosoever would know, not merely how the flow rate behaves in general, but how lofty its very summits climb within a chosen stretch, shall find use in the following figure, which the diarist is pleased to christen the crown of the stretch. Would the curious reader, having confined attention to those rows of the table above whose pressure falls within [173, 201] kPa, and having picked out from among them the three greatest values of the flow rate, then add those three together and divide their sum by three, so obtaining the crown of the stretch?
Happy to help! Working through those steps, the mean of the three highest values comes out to 25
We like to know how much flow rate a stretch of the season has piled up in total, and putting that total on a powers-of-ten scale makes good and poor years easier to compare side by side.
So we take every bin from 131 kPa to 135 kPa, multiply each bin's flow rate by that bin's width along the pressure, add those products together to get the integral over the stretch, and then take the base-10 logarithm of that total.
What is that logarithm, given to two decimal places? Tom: 1.91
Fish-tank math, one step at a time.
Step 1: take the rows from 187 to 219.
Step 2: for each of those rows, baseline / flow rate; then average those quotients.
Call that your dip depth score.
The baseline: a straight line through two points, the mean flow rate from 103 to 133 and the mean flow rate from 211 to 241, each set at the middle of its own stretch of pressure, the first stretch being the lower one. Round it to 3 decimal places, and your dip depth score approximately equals 0.994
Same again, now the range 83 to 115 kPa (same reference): 0.899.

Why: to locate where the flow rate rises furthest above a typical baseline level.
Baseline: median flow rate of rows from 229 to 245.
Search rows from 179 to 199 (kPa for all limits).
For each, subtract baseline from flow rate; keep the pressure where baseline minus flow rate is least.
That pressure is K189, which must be 192 kPa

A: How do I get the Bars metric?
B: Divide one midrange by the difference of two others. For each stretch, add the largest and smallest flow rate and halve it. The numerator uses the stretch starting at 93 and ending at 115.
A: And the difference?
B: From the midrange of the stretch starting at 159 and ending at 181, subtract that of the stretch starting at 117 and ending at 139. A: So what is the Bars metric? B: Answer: 12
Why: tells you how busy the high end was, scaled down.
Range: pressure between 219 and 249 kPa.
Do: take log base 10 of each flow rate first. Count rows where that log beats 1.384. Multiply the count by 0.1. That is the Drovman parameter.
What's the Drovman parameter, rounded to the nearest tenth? 1.4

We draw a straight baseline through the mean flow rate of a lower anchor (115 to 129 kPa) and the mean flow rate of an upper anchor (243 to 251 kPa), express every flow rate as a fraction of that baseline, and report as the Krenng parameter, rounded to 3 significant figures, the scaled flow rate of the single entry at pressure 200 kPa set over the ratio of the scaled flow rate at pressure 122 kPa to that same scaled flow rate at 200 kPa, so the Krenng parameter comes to 1.14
